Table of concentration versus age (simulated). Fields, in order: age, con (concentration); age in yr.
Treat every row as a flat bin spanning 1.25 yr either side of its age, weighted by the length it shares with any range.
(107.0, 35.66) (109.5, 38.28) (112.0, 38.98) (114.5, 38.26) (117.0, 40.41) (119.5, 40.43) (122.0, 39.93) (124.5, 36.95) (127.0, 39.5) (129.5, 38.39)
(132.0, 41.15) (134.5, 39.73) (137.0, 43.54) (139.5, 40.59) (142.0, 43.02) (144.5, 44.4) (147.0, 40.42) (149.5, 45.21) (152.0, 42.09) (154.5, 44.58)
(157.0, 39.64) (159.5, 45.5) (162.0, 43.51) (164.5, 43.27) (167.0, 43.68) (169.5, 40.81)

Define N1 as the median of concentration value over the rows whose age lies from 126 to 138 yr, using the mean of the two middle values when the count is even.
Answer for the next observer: 39.7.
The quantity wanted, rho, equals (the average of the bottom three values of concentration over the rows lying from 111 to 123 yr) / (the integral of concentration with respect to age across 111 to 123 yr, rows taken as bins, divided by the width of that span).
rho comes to 0.986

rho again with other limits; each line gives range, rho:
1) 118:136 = 0.969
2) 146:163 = 0.946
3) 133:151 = 0.949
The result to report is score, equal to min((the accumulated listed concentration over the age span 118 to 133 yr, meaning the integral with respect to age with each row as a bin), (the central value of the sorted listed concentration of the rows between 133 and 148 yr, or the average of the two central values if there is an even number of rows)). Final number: 42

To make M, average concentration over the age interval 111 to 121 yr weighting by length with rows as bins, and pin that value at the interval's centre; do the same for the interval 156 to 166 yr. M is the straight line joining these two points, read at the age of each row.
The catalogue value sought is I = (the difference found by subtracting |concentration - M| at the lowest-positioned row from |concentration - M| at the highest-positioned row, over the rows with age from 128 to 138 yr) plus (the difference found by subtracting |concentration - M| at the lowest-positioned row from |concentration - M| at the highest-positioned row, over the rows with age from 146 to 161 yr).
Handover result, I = 1.1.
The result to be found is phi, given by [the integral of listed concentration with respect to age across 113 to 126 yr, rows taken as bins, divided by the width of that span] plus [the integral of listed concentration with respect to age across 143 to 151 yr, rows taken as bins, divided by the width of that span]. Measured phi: 82.5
